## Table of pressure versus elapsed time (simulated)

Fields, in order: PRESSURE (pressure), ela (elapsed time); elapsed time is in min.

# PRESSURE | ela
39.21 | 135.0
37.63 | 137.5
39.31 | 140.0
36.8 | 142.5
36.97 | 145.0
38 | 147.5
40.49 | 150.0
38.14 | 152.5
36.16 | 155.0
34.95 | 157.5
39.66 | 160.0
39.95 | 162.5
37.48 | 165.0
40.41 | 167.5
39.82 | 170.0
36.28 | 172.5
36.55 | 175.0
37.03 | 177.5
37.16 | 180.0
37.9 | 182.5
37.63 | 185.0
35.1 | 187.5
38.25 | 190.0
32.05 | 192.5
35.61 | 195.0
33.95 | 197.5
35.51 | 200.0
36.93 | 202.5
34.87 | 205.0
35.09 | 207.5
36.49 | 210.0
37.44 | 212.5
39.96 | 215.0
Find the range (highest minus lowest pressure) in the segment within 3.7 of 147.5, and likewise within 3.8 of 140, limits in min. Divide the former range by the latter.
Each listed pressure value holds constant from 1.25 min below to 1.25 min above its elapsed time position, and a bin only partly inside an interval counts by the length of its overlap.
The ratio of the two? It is 1.4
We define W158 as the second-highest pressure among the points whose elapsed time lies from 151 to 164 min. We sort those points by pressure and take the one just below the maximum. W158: 39.66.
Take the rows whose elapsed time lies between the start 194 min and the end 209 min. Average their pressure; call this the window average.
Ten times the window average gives 353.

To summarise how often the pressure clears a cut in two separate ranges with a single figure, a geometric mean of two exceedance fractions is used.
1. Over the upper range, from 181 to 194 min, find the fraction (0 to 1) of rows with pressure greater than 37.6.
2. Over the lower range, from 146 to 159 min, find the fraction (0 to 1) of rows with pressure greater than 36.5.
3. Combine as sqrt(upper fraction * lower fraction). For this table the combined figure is 0.60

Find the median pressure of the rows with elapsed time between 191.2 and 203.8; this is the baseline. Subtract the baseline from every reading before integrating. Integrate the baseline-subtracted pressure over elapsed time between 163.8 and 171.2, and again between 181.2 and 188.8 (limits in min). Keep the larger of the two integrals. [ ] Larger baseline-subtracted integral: 28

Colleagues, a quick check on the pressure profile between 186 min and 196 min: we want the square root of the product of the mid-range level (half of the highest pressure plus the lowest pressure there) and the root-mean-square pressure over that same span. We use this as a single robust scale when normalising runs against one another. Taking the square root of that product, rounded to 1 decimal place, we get 35.2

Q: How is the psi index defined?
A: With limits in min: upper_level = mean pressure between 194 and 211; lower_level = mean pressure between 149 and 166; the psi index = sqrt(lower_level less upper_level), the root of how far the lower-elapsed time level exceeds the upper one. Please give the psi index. 1.62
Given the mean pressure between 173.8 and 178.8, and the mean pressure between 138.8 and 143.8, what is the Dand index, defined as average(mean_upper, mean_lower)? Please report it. 37.4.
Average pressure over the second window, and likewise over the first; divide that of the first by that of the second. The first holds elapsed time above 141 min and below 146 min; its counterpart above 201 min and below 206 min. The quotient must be 1.03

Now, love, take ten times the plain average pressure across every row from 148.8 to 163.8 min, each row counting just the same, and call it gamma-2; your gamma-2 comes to 382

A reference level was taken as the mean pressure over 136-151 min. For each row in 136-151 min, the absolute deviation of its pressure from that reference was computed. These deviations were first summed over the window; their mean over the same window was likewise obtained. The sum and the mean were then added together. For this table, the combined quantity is 7.9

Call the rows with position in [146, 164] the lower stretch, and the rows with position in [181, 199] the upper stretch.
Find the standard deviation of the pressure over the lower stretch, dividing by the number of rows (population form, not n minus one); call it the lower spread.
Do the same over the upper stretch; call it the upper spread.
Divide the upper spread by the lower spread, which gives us 1.12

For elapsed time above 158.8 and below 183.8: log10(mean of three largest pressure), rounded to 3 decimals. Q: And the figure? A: 1.603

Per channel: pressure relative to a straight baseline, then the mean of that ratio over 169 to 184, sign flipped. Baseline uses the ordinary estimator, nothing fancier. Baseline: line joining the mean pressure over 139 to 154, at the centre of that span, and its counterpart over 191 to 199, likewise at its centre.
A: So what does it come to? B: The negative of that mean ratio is -1.05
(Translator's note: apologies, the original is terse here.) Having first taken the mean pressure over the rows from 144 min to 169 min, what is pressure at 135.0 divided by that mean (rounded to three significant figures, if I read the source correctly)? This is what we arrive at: 1.03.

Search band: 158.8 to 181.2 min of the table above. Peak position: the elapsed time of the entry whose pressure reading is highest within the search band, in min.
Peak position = 167.5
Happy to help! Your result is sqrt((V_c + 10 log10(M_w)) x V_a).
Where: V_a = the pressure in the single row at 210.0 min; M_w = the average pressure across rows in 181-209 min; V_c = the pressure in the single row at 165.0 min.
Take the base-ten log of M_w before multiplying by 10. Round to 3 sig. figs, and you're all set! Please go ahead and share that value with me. 44.0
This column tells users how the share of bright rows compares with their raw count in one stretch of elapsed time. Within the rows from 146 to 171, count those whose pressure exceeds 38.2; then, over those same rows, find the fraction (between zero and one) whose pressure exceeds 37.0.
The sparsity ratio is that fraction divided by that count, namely 0.16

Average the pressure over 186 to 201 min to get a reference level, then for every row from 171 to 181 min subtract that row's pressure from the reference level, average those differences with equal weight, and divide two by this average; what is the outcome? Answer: -1.2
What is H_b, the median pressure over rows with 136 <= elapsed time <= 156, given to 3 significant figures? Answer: 37.8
